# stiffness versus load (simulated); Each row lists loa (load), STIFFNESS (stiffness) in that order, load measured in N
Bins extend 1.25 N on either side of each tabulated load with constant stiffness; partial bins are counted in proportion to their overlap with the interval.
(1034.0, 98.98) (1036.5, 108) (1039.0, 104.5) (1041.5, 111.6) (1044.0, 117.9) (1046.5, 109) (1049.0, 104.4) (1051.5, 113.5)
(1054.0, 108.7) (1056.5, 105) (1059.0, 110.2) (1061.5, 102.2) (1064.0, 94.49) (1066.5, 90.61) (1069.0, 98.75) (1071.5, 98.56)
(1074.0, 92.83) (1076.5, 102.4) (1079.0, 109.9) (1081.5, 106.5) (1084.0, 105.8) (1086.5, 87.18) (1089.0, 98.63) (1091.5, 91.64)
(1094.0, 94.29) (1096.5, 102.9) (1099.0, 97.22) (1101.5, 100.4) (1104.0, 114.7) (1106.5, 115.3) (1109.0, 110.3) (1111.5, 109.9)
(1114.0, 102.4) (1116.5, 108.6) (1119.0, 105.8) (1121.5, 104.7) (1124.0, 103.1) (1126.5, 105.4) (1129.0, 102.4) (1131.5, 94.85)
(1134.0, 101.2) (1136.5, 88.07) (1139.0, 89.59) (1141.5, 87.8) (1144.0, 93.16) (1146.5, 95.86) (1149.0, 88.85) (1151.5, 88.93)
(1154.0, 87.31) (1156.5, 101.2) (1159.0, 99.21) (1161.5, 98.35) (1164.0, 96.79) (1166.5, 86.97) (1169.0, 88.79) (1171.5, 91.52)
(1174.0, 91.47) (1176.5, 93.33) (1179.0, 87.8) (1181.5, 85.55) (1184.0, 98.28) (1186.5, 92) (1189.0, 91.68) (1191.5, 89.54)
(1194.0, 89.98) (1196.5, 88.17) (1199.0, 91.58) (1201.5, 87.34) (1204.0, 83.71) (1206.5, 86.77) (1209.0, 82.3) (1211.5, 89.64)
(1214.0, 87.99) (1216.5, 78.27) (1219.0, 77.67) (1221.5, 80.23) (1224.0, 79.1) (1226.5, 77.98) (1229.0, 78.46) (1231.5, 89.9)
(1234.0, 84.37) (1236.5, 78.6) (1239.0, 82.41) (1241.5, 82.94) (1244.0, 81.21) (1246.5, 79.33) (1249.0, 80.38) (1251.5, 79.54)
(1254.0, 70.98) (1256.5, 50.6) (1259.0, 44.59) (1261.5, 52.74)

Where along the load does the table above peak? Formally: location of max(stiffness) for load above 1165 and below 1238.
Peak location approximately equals 1184.0 N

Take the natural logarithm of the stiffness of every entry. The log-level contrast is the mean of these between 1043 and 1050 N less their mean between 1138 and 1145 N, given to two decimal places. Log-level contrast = 0.20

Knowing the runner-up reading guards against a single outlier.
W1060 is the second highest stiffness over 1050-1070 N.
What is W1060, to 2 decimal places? 110.20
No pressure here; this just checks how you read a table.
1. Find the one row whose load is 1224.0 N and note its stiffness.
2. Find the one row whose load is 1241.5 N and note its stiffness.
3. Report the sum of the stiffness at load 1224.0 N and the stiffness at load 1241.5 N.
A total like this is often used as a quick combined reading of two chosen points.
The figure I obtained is 162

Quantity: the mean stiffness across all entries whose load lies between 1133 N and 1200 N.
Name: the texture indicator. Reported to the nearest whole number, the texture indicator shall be 92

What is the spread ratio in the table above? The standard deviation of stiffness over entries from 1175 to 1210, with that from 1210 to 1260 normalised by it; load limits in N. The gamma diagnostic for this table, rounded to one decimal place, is 2.7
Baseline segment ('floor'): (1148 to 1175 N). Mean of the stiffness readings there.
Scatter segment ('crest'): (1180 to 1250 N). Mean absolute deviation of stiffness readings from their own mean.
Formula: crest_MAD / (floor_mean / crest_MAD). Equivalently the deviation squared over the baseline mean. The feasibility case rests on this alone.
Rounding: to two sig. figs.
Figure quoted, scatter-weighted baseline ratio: 0.24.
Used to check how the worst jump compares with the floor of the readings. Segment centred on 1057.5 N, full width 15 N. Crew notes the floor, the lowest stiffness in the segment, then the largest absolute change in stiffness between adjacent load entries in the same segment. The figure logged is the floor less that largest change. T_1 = 86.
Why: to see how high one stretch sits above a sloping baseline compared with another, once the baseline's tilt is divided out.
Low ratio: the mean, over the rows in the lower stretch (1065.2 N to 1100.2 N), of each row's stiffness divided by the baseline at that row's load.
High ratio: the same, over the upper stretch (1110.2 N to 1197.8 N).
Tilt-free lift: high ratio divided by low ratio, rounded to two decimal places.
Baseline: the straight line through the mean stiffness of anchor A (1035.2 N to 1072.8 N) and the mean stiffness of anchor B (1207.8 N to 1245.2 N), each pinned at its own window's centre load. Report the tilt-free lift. 1.07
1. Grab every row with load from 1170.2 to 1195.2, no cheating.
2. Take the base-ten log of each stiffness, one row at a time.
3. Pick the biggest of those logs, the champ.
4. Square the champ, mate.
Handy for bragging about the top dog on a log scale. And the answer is 3.97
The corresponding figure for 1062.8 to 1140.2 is 4.25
